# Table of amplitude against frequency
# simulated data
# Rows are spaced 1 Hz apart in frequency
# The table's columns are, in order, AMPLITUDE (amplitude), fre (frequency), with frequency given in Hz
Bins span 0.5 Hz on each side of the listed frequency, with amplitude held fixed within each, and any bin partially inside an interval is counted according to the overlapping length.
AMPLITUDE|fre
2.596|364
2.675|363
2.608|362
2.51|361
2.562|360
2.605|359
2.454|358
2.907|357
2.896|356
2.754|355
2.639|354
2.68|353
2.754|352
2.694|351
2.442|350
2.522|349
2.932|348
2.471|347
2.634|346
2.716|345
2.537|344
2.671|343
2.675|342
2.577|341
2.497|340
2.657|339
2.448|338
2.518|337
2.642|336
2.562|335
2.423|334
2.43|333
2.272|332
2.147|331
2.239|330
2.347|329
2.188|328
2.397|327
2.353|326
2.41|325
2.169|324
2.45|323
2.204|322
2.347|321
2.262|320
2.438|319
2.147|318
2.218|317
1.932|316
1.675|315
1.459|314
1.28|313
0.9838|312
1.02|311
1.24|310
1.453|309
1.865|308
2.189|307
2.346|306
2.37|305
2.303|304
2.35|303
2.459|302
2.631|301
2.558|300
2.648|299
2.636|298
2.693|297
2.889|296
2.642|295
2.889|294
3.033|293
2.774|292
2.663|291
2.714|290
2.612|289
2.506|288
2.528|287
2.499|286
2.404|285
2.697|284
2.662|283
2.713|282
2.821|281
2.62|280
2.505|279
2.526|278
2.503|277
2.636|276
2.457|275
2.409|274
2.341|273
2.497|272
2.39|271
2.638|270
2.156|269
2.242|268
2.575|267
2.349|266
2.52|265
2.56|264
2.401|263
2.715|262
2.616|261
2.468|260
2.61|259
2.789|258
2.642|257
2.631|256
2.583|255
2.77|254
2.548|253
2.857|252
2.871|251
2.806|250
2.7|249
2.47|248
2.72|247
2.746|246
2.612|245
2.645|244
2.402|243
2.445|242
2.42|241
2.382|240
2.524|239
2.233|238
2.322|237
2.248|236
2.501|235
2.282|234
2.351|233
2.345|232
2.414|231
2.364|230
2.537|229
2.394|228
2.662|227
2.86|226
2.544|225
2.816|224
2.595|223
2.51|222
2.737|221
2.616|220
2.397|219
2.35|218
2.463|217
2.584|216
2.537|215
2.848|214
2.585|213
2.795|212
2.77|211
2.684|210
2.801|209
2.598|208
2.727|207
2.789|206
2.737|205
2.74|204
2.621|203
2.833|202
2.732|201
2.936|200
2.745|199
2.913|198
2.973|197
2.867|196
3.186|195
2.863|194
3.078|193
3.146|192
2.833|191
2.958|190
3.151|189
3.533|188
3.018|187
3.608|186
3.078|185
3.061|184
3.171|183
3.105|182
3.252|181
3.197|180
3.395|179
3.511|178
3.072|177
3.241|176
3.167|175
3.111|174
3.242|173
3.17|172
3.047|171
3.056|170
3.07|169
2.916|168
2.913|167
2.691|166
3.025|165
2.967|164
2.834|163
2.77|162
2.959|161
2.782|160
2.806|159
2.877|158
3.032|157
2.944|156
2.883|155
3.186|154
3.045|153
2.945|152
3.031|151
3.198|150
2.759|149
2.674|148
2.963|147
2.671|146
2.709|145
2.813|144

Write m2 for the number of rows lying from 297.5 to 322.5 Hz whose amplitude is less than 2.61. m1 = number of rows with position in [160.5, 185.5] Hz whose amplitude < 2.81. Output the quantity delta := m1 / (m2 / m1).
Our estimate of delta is 0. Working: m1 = 2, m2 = 22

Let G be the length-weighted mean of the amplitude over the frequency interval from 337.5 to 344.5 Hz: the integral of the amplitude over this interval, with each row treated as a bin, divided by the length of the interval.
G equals 2.58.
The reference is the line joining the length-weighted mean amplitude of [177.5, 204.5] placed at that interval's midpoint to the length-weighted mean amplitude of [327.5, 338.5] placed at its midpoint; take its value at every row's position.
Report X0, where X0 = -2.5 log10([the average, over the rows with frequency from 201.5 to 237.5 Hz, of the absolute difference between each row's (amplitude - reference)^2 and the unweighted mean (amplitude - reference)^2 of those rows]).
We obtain 2.7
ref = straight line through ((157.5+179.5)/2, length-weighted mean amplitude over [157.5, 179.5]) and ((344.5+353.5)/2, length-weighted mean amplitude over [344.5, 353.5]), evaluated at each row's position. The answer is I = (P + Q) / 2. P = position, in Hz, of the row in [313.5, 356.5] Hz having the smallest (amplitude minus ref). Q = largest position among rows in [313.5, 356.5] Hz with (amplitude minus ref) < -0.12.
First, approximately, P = 314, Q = 350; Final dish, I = 332.0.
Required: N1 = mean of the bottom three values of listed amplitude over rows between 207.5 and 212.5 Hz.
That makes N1 2.7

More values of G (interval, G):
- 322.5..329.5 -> 2.33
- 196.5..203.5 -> 2.82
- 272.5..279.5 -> 2.48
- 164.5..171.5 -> 2.96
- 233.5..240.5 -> 2.36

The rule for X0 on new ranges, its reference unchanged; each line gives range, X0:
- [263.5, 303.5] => 3.4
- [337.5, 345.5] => 3.4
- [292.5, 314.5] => 0.6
